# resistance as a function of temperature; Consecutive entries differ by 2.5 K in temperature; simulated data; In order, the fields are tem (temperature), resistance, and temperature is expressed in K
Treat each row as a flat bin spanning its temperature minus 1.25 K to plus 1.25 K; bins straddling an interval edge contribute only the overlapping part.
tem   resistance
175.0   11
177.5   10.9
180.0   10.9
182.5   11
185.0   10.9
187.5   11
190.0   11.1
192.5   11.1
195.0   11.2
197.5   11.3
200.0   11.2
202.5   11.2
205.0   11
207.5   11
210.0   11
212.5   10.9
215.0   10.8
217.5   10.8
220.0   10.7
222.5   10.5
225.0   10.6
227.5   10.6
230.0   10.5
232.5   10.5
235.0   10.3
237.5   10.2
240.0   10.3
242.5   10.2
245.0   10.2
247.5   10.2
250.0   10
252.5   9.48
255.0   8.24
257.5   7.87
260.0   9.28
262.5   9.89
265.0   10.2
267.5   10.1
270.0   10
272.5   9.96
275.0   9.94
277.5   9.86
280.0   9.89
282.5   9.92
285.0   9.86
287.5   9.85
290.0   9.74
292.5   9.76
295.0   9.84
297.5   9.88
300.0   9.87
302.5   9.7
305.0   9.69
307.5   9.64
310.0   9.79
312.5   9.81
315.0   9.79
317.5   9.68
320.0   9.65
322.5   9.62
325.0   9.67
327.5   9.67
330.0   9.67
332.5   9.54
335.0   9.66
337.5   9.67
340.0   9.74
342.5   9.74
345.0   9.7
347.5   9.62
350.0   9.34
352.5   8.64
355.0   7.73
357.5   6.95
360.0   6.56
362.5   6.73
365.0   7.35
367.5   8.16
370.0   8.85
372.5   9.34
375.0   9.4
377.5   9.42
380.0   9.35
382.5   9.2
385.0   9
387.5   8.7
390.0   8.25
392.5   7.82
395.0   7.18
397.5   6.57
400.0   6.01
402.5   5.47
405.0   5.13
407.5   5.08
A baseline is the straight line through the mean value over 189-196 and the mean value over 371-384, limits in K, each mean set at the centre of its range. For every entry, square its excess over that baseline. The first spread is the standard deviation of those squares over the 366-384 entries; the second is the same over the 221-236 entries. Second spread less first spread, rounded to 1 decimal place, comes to -0.5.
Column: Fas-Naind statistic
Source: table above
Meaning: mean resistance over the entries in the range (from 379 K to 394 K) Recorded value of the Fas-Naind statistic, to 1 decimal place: 8.7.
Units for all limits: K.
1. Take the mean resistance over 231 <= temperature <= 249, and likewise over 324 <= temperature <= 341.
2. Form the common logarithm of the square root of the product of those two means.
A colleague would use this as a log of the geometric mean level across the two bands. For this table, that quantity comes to 0.998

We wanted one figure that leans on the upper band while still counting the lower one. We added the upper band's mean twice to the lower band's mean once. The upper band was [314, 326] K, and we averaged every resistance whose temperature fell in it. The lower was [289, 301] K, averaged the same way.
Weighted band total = 29.18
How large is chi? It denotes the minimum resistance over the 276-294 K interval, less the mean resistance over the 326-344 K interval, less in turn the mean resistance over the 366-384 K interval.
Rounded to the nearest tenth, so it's -9.0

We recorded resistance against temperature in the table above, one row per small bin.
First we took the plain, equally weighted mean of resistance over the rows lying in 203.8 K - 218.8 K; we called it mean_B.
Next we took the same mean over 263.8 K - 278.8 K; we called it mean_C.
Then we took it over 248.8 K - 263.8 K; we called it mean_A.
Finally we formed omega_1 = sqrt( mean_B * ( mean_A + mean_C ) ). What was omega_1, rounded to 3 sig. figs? 14.5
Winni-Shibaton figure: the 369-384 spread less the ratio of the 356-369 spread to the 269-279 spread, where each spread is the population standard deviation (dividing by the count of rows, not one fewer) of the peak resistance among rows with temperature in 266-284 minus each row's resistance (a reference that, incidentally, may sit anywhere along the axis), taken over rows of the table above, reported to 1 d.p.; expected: -11.0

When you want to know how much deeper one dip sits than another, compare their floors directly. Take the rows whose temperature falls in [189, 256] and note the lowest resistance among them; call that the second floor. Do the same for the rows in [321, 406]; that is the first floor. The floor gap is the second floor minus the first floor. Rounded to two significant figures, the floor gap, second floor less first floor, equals 3.1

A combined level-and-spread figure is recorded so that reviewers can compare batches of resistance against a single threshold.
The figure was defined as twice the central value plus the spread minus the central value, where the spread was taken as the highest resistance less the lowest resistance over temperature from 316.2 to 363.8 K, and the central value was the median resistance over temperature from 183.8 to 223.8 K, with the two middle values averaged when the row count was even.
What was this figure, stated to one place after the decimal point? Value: 14.2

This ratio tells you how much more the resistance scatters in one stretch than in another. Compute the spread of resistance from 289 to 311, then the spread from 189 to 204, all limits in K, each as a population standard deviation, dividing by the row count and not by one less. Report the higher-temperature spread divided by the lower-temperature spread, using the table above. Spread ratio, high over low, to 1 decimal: 1.2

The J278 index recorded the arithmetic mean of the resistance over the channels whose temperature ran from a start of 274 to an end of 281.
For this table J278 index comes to 9.9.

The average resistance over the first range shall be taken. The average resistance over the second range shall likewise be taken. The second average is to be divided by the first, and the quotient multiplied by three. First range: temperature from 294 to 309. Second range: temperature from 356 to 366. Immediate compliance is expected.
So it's 2.12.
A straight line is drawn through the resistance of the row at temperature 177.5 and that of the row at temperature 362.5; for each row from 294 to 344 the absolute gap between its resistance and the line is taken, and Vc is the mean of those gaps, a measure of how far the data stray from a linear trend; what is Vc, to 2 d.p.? 2.00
